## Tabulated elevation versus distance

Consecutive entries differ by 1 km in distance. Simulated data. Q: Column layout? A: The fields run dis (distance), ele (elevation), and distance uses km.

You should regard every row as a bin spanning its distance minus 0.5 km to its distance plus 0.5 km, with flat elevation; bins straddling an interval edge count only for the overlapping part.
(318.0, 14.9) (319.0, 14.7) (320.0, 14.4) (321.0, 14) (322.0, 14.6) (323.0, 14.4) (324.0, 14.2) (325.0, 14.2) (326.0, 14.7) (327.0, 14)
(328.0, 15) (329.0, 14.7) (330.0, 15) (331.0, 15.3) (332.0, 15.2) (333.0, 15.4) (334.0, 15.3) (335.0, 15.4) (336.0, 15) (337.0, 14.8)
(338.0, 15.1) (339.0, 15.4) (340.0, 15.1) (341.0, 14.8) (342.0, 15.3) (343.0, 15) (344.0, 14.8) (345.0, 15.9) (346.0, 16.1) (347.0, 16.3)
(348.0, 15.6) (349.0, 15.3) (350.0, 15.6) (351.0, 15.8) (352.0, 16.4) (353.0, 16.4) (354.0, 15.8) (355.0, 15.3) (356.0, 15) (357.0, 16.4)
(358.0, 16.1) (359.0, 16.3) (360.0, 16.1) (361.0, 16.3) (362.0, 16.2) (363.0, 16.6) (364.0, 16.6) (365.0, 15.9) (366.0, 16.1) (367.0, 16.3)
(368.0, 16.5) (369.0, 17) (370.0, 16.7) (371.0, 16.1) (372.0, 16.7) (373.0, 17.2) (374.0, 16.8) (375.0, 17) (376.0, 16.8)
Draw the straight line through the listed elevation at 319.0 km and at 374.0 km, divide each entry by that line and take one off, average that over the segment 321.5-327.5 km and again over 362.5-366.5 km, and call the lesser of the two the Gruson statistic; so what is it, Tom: -0.0375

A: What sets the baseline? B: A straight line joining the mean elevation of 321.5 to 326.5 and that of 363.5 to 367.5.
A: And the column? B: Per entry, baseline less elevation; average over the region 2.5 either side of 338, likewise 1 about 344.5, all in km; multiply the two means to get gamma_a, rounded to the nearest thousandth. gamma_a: 0.002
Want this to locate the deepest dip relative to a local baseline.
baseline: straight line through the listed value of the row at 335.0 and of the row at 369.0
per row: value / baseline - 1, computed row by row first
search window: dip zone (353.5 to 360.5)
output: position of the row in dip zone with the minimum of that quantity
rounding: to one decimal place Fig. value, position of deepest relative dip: 356.0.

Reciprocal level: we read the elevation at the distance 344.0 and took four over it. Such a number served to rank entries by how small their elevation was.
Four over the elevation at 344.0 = 0.270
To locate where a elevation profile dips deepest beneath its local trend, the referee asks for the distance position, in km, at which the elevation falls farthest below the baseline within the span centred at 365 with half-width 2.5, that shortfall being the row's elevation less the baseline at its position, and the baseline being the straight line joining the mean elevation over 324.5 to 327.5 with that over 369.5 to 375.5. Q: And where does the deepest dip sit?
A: 365.0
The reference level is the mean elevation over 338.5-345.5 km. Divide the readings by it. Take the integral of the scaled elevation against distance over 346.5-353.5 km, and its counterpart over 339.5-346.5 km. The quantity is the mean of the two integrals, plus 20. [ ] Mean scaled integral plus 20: 27.19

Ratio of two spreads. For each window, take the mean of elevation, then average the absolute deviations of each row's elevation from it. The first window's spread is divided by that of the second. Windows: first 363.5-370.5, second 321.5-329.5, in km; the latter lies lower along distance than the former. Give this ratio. 1.1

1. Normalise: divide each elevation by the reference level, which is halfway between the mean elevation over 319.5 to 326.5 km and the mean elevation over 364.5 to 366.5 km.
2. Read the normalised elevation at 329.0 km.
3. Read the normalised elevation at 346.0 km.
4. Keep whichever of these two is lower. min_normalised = 0.97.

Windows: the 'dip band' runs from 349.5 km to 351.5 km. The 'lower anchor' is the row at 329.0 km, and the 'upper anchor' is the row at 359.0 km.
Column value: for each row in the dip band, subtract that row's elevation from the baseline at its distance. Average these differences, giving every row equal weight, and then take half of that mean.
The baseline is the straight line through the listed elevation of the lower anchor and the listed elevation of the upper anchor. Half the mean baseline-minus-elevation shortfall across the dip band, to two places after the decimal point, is 0.07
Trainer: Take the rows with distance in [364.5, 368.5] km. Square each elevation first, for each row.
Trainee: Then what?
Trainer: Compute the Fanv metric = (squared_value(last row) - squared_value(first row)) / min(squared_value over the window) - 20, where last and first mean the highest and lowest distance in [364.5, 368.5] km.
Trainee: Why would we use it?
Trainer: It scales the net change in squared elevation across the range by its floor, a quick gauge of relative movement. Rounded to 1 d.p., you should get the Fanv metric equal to -19.9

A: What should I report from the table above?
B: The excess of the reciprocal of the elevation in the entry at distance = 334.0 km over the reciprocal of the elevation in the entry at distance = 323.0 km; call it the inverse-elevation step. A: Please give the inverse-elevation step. -0.0041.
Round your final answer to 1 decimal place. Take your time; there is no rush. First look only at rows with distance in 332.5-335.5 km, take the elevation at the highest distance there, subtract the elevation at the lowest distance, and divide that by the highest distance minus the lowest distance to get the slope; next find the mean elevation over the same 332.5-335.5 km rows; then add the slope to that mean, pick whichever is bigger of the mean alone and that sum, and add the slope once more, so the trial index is 15.4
